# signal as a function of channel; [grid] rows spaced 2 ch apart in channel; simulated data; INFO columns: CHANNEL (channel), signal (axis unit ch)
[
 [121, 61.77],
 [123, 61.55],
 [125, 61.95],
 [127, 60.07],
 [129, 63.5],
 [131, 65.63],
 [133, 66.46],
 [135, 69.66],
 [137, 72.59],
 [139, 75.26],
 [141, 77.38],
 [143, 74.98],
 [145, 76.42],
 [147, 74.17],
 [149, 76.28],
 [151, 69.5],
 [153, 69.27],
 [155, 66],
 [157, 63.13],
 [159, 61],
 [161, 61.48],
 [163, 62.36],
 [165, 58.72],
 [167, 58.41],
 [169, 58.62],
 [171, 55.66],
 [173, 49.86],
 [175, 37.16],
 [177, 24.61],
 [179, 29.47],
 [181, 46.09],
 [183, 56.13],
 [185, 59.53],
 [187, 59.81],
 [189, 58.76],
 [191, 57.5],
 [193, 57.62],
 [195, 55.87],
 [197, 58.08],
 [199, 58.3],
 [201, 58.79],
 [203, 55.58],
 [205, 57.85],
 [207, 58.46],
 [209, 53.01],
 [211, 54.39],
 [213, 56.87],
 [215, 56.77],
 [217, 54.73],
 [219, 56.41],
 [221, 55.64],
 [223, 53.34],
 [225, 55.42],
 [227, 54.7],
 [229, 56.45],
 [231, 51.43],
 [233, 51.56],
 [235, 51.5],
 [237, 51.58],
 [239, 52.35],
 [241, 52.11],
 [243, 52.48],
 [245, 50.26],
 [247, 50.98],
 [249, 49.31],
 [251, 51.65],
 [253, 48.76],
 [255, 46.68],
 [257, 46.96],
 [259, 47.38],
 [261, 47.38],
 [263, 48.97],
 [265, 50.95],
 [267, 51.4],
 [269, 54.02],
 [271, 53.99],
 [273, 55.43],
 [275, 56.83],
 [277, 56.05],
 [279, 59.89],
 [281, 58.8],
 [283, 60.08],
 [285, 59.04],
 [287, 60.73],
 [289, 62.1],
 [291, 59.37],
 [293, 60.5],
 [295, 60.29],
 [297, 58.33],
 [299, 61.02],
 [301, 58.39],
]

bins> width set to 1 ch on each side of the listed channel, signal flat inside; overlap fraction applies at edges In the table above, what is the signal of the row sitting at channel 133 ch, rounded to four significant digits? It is 66.46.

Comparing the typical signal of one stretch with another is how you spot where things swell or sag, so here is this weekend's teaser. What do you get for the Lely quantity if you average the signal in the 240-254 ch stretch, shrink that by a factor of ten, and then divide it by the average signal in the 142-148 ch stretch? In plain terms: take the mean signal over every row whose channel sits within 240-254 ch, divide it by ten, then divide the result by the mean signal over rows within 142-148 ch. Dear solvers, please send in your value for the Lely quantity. 0.068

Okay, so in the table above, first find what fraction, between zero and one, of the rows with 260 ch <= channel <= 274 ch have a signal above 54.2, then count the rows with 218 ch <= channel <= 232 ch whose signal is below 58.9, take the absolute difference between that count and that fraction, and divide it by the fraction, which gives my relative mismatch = 48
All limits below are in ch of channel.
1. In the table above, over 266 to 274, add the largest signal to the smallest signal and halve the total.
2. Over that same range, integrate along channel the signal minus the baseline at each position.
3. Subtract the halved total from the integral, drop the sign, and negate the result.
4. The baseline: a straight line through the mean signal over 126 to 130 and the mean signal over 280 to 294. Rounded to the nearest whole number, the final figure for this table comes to -106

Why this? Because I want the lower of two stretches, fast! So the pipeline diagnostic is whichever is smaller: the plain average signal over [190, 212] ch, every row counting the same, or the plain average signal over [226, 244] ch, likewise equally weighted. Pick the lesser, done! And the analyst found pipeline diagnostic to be 53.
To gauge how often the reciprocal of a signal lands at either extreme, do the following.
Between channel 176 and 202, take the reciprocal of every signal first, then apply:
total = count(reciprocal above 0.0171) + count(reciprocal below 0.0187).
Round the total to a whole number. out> 19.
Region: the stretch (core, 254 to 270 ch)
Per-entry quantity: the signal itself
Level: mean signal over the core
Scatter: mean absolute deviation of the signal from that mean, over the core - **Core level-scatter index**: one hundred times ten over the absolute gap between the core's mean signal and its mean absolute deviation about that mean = 21.3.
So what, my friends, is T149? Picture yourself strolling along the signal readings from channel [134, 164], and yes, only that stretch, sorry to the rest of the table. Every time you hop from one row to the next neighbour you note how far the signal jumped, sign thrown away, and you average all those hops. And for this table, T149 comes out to 2.33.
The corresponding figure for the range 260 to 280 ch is 1.57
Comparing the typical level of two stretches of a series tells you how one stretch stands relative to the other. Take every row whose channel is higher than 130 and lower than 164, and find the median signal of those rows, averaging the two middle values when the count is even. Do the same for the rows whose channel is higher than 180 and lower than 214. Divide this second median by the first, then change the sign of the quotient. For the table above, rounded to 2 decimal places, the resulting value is -0.83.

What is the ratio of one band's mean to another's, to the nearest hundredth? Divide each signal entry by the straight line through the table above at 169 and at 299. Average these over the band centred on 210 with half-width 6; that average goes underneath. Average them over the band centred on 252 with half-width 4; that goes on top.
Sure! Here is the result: 0.86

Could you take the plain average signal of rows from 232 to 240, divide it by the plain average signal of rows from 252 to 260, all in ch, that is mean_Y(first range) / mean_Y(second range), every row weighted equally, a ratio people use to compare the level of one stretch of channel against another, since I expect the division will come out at 1.09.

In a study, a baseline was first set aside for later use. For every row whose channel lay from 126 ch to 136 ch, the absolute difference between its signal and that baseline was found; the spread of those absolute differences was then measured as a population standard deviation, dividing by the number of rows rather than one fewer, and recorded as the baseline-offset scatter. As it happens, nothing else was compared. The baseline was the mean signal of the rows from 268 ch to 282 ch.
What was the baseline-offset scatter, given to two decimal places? 3.19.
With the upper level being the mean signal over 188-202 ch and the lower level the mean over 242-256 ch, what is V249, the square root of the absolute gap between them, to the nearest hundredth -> 2.80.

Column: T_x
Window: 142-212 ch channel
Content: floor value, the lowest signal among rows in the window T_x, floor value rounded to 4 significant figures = 24.61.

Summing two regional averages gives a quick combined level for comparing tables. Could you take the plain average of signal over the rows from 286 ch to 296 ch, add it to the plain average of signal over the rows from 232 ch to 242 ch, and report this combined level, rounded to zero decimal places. 112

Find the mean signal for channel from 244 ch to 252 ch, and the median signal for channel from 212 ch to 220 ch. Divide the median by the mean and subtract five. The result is -3.88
